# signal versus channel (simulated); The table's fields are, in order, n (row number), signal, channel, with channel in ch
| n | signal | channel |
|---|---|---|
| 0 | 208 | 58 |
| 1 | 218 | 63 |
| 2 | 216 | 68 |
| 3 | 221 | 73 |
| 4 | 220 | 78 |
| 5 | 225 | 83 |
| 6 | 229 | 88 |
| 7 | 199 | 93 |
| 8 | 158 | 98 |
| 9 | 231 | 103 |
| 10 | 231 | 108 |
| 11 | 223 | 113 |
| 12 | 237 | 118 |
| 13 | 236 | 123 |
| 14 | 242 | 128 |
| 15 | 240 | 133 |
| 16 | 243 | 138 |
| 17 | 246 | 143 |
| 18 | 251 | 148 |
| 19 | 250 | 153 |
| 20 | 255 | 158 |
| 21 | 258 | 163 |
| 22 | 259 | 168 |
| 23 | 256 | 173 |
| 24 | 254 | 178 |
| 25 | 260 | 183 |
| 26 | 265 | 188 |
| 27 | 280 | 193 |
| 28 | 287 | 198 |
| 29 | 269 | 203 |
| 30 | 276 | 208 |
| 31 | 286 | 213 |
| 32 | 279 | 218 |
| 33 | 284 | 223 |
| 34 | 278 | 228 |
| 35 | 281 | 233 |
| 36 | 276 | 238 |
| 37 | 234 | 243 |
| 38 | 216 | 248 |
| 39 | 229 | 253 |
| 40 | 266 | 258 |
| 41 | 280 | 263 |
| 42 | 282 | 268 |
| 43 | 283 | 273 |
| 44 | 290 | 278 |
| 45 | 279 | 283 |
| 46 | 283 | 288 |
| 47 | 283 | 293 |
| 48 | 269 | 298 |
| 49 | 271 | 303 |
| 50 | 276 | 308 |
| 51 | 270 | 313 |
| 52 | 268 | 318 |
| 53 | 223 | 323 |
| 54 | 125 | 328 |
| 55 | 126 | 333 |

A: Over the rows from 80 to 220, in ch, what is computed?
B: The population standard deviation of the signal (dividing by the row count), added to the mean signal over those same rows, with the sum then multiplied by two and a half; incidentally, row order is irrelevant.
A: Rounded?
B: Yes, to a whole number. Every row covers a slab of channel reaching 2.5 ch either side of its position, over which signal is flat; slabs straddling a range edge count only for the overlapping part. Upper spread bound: 685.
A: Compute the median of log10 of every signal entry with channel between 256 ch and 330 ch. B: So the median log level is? 2.44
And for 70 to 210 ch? 2.39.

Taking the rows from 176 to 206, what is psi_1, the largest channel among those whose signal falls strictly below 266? 188 ch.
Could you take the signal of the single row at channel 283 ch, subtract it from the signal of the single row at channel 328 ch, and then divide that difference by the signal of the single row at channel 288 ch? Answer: -0.54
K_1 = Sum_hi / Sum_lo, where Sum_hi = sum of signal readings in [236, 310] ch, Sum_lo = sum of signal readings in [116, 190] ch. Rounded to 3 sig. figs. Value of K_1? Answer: 1.07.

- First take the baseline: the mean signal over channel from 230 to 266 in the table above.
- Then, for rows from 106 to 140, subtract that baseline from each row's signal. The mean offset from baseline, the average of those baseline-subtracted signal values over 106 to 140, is -19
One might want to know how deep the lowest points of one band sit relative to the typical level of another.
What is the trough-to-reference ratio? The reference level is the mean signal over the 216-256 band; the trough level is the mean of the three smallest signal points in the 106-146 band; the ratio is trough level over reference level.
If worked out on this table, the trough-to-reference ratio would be 0.89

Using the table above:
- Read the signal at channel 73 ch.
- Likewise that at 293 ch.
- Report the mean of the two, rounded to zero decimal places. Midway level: 252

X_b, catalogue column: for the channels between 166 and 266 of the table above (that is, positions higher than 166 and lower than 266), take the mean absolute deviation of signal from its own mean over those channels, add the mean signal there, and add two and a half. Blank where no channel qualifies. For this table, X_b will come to 284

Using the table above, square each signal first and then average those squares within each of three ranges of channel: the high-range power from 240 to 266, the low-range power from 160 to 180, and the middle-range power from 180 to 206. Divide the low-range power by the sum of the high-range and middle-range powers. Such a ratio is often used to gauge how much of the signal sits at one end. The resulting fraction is 0.49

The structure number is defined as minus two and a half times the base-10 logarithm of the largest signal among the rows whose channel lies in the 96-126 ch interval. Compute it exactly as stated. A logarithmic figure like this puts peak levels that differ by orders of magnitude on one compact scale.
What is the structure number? -5.94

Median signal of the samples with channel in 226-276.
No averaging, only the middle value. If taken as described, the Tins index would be 277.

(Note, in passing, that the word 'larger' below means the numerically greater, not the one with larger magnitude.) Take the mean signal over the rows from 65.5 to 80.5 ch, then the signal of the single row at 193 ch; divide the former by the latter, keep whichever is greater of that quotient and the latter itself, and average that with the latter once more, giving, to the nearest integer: 280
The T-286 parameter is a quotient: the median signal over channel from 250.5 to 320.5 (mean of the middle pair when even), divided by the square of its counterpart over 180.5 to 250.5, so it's 0.0036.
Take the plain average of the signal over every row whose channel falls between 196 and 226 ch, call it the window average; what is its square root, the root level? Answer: 16.7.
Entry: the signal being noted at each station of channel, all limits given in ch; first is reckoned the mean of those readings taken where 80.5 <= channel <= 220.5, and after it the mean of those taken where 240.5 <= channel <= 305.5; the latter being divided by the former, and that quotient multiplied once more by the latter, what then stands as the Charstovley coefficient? 287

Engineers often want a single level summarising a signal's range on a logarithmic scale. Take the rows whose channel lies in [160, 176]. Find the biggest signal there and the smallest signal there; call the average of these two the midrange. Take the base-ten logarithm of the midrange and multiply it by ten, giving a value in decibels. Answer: 24.1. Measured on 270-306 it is 24.5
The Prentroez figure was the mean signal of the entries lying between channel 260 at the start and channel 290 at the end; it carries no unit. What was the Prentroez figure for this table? 283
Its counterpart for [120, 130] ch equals 239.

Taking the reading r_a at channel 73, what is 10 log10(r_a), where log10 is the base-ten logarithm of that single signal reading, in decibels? 23.4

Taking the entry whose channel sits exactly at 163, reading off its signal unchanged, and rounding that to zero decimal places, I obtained 258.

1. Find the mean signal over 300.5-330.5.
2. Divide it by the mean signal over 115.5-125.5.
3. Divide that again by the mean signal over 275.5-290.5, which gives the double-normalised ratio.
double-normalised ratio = 0.0036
